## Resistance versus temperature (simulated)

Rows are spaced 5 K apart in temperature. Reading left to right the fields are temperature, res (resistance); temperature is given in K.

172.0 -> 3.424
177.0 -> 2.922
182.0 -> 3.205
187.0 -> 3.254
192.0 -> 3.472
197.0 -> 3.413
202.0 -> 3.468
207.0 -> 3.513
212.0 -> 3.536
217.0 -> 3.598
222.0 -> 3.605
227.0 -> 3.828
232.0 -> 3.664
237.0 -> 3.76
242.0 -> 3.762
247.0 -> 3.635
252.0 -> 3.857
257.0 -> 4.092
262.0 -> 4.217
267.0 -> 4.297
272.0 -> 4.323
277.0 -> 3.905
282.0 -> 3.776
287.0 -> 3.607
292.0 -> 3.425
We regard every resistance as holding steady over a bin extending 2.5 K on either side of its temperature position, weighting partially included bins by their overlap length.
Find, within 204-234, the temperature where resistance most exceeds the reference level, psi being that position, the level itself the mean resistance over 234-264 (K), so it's 227.0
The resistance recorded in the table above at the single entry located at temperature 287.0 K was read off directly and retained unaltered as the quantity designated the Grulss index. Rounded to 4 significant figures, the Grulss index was 3.607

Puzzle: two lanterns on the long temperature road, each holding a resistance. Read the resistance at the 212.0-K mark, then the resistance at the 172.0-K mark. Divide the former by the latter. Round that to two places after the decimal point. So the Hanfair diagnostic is 1.03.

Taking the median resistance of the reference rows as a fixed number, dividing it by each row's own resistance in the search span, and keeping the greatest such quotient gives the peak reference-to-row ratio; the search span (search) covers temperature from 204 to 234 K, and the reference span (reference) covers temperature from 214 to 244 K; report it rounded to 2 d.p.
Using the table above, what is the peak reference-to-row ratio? 1.06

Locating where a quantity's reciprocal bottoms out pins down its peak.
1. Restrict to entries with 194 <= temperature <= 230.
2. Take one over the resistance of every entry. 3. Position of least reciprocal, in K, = 227.0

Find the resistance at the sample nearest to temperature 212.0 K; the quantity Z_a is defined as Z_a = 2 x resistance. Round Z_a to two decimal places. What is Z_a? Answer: 7.07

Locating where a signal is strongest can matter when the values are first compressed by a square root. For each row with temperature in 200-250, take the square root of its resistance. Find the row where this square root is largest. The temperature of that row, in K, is 227.0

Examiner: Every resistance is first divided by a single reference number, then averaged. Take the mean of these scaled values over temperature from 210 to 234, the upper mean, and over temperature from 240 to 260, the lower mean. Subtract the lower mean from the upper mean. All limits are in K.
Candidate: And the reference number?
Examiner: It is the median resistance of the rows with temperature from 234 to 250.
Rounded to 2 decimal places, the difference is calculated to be -0.05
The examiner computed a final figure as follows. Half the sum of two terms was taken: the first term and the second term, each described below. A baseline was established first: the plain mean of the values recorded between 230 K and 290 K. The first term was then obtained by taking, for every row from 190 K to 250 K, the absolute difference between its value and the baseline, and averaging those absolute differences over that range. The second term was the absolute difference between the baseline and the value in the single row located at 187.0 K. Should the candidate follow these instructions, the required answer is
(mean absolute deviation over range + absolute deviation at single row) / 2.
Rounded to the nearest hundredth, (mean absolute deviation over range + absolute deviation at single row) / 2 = 0.48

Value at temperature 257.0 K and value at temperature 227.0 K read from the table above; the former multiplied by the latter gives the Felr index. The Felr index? 15.7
